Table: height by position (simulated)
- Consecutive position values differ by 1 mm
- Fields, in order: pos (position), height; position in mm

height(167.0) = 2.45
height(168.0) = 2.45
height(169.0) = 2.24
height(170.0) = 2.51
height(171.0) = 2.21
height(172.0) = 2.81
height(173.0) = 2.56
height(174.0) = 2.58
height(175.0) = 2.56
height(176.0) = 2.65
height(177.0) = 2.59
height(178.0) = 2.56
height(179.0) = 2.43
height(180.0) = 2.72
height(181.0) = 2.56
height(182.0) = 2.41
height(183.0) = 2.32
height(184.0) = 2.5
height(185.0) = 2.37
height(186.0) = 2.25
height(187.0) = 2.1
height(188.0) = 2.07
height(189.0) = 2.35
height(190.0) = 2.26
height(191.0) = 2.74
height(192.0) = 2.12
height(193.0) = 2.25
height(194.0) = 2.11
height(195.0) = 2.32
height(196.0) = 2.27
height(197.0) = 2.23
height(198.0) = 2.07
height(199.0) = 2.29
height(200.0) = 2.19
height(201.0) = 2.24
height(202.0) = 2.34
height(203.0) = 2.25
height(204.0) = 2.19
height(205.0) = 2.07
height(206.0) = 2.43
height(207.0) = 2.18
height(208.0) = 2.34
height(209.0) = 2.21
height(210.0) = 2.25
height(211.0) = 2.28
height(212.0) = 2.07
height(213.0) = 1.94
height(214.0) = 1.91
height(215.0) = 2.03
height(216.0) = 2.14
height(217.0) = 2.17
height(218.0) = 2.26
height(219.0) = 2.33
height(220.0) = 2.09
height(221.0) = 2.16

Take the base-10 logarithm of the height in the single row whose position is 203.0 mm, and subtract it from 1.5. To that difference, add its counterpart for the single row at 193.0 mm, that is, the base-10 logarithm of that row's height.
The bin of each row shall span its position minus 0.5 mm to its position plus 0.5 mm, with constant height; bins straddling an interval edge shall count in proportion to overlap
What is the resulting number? 1.50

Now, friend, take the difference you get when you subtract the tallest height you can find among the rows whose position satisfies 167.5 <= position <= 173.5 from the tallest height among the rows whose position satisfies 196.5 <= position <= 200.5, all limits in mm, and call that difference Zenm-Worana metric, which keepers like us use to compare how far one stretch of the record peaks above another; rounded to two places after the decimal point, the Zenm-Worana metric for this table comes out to -0.52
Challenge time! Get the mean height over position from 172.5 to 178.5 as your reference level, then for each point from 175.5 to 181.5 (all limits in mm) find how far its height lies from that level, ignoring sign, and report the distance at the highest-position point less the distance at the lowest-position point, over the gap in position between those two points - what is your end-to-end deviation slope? -0.01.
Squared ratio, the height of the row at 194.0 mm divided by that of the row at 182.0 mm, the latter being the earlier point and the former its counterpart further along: 0.767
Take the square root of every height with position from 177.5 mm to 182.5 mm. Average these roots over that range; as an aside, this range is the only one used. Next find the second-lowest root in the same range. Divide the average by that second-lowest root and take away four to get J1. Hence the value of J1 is -2.98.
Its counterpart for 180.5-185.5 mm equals -2.99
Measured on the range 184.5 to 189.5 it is -2.97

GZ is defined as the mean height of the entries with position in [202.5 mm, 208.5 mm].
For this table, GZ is 2.24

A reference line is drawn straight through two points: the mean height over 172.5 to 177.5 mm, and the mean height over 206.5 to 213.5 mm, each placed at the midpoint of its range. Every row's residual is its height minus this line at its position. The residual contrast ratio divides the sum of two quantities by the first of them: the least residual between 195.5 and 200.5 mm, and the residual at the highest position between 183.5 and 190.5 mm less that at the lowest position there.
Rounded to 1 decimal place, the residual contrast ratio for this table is 1.7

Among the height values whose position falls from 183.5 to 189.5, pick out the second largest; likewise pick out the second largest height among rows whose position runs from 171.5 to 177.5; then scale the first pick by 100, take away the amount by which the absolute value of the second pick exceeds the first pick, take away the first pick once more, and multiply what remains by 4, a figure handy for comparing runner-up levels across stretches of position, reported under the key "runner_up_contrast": 937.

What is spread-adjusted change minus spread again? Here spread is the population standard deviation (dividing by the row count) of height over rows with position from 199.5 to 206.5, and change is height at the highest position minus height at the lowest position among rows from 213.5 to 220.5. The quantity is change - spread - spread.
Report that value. -0.03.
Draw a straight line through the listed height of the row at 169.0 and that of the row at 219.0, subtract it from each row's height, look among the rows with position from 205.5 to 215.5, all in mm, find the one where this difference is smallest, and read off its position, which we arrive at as 214.0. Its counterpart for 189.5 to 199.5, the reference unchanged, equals 198.0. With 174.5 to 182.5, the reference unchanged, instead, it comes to 182.0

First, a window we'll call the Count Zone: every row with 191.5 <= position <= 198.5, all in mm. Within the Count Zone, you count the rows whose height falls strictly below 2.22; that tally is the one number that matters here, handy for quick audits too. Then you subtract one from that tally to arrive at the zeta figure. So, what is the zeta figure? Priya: 2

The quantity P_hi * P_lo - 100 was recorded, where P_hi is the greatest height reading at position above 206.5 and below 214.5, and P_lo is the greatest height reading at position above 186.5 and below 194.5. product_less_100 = -93.6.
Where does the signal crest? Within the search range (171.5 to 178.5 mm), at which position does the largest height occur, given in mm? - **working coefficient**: 172.0 mm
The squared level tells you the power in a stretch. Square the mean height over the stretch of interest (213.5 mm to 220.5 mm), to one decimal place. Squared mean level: 4.5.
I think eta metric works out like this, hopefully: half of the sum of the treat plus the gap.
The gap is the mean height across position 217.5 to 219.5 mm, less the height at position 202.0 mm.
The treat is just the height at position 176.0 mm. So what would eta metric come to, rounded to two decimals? 1.30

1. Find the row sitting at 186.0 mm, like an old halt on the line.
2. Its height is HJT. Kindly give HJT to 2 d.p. 2.25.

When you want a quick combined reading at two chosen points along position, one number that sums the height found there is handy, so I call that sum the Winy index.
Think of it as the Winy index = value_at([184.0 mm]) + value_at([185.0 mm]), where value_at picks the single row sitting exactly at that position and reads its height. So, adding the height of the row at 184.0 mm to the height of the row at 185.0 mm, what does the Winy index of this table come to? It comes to 4.87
